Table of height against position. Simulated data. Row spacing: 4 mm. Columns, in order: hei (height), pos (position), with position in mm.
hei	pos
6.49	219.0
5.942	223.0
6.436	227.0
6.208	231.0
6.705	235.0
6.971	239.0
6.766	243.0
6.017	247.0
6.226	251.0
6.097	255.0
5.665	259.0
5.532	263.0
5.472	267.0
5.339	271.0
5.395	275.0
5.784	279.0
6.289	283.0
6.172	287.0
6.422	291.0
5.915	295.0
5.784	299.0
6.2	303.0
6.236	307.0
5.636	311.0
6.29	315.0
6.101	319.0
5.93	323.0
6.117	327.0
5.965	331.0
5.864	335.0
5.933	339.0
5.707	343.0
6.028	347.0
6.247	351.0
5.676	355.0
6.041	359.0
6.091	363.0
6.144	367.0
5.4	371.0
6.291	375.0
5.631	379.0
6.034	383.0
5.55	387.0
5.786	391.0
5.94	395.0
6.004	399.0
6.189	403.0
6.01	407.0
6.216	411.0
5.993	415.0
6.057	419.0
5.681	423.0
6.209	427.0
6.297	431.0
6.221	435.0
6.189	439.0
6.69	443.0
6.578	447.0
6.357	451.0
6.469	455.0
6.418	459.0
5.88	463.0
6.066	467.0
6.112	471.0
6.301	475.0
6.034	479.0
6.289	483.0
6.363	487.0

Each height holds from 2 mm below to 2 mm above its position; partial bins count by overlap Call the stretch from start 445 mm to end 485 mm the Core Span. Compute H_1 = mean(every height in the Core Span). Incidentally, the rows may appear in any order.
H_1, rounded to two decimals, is 6.25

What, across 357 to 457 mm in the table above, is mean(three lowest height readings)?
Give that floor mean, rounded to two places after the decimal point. 5.53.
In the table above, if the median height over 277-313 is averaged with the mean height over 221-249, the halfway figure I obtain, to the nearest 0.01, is 6.30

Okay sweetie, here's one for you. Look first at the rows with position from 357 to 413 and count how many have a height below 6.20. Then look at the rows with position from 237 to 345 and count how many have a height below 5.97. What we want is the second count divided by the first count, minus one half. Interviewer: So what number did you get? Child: 0.67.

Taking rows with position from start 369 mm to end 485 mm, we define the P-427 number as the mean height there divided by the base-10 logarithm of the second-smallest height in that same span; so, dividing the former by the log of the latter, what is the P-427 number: 8.20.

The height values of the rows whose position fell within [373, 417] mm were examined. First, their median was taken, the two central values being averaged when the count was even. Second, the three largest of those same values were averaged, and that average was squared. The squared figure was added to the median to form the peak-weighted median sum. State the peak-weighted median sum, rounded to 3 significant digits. 44.8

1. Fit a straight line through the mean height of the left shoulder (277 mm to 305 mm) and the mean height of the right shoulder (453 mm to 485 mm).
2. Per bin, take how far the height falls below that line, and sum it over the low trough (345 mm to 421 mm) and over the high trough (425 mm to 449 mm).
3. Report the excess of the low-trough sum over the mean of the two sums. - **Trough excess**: 2.2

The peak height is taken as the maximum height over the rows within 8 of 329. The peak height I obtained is 6.117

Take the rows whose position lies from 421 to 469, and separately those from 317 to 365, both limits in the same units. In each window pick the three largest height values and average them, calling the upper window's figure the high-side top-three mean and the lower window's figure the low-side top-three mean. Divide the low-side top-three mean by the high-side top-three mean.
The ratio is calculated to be 0.94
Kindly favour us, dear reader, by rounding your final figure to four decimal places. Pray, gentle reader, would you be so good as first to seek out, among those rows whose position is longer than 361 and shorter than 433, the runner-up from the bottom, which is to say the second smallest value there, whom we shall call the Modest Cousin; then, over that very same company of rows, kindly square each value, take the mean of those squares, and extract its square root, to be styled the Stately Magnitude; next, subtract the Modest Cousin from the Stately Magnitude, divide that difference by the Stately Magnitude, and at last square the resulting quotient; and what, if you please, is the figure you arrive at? 0.0051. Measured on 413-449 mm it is 0.0013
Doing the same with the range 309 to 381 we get 0.0030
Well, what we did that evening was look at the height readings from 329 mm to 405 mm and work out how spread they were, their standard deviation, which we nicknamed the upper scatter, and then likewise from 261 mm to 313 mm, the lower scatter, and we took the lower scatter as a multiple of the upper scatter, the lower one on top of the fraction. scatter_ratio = 1.5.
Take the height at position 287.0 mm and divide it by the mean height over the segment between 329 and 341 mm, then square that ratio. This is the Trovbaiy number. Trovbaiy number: 1.09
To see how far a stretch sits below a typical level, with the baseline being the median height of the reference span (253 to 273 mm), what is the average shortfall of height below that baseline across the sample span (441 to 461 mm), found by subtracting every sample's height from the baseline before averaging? -1.0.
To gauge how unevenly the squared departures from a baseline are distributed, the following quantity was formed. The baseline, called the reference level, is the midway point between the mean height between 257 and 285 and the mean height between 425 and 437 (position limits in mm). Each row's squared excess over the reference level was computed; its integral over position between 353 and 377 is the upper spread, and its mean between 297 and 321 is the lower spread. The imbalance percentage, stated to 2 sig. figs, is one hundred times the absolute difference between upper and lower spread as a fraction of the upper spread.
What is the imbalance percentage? 97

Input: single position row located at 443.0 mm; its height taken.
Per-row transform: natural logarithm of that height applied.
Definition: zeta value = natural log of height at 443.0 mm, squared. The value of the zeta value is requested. 3.61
